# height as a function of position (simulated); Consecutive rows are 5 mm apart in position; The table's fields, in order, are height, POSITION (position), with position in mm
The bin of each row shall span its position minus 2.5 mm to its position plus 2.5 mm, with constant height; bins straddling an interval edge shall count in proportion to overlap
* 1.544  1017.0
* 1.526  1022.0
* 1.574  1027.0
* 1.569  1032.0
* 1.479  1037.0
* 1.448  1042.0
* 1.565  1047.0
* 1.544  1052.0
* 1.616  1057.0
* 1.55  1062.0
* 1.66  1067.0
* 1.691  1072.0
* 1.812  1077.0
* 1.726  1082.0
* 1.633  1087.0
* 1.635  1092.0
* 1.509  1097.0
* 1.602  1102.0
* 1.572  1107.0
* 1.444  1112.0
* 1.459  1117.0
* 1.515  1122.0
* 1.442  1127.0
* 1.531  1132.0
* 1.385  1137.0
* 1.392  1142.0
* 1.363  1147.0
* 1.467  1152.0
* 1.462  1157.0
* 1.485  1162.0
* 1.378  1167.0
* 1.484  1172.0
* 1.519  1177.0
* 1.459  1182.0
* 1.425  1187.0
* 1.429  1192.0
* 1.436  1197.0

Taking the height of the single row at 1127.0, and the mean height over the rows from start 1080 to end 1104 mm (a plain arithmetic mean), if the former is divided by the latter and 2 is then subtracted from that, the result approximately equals -1.11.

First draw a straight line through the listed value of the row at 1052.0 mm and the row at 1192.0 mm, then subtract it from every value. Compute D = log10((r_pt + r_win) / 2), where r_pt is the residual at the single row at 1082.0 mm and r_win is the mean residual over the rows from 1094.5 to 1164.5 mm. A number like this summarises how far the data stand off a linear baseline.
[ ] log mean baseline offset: -1.00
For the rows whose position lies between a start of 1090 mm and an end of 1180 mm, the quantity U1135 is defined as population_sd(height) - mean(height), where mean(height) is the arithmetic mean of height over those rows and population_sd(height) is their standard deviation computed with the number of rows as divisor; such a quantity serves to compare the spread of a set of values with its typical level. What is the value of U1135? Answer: -1.41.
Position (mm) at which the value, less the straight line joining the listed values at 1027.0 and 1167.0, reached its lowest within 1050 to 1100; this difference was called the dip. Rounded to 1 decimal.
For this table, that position 1052.0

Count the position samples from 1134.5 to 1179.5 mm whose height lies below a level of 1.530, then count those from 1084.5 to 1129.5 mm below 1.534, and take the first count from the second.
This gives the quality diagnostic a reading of -4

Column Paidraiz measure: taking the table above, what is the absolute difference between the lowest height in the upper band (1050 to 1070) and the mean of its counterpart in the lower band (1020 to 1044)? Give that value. 0.02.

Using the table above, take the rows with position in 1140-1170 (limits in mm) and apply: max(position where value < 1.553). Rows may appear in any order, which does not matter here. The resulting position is 1167.0 mm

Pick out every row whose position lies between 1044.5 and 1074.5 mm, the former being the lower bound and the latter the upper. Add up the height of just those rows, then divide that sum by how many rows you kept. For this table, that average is 1.60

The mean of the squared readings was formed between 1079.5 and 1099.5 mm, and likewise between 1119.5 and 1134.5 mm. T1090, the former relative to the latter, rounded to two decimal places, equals 1.18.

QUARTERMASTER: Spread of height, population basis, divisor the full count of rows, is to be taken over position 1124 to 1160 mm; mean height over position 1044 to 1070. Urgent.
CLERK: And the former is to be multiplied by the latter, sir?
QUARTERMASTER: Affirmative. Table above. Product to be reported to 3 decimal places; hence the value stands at 0.086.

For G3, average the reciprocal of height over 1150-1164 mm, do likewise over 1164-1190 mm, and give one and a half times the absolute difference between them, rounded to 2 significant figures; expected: 0.014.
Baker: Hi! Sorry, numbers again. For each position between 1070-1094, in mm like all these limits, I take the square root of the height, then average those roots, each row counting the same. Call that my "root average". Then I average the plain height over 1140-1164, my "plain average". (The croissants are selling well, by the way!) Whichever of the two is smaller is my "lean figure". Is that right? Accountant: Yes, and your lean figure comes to 1.30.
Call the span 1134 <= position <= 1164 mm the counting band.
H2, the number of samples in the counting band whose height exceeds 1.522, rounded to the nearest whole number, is 0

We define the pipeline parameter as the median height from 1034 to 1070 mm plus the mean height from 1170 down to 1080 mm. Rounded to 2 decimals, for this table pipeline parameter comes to 3.05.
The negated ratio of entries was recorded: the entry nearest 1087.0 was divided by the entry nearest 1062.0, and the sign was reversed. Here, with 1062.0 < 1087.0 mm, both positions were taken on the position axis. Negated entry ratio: -1.05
